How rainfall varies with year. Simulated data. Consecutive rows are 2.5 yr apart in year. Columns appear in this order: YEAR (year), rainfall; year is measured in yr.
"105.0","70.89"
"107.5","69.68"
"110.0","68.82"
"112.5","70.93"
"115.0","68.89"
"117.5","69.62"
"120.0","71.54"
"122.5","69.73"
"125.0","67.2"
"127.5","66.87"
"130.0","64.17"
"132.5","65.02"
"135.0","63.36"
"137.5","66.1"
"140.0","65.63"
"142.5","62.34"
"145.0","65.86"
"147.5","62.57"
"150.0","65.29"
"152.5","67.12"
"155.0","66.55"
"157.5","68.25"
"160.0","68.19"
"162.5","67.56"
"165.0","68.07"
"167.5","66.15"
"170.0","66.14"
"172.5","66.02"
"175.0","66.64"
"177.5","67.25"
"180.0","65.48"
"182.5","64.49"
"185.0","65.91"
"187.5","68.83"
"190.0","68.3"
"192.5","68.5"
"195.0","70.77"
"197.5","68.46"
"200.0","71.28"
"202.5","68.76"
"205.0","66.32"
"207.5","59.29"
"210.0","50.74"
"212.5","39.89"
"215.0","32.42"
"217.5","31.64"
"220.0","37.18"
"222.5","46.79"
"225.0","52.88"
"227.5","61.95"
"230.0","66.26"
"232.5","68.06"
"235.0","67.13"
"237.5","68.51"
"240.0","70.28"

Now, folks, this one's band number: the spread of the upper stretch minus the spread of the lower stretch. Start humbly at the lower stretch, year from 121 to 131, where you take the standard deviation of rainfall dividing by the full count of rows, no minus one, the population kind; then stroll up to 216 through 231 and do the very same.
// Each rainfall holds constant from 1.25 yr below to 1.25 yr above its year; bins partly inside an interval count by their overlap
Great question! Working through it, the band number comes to 10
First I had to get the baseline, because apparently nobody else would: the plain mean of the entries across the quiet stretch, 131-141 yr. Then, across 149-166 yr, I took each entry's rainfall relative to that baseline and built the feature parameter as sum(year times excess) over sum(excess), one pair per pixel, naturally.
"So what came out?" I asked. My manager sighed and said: 159.2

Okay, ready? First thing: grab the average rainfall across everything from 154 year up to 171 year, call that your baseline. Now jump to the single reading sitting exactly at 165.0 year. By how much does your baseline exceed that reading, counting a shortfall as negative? -0.8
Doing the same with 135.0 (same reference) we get 3.9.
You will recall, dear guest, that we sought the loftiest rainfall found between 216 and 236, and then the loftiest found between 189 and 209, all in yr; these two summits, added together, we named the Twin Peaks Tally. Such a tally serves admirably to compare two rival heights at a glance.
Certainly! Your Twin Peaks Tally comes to 139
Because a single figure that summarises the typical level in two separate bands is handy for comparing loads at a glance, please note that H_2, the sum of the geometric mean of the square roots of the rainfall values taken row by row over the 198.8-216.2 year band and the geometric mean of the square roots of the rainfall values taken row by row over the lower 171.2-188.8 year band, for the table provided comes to 15.5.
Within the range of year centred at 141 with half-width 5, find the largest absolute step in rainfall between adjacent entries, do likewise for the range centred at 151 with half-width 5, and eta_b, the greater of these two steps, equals 3.5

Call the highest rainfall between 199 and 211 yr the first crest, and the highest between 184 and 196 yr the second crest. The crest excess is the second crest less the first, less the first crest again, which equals -72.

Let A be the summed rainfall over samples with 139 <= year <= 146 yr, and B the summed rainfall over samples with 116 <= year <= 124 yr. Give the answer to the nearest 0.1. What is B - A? 17.1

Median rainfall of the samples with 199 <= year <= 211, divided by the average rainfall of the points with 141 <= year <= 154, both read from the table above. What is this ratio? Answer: 1.03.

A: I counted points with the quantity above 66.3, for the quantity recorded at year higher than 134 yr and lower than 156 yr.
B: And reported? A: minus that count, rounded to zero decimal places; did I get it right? -2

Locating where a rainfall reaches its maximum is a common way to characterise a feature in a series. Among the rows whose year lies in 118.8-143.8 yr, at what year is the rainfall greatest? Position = 120.0 yr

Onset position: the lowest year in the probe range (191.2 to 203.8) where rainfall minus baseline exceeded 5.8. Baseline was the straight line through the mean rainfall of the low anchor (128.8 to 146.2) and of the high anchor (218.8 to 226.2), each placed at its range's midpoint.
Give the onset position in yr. 192.5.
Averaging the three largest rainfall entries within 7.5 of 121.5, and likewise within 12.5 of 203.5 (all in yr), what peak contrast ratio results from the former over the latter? 1.00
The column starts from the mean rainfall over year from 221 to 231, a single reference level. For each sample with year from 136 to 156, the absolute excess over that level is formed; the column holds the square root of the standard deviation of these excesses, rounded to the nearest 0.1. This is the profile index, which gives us 1.3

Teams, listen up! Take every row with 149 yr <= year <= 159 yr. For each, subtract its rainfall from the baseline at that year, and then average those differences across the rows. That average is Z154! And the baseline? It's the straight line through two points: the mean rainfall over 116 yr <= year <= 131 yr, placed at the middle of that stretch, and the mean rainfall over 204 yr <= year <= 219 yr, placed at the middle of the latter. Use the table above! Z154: -6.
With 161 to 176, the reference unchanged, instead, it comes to -10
